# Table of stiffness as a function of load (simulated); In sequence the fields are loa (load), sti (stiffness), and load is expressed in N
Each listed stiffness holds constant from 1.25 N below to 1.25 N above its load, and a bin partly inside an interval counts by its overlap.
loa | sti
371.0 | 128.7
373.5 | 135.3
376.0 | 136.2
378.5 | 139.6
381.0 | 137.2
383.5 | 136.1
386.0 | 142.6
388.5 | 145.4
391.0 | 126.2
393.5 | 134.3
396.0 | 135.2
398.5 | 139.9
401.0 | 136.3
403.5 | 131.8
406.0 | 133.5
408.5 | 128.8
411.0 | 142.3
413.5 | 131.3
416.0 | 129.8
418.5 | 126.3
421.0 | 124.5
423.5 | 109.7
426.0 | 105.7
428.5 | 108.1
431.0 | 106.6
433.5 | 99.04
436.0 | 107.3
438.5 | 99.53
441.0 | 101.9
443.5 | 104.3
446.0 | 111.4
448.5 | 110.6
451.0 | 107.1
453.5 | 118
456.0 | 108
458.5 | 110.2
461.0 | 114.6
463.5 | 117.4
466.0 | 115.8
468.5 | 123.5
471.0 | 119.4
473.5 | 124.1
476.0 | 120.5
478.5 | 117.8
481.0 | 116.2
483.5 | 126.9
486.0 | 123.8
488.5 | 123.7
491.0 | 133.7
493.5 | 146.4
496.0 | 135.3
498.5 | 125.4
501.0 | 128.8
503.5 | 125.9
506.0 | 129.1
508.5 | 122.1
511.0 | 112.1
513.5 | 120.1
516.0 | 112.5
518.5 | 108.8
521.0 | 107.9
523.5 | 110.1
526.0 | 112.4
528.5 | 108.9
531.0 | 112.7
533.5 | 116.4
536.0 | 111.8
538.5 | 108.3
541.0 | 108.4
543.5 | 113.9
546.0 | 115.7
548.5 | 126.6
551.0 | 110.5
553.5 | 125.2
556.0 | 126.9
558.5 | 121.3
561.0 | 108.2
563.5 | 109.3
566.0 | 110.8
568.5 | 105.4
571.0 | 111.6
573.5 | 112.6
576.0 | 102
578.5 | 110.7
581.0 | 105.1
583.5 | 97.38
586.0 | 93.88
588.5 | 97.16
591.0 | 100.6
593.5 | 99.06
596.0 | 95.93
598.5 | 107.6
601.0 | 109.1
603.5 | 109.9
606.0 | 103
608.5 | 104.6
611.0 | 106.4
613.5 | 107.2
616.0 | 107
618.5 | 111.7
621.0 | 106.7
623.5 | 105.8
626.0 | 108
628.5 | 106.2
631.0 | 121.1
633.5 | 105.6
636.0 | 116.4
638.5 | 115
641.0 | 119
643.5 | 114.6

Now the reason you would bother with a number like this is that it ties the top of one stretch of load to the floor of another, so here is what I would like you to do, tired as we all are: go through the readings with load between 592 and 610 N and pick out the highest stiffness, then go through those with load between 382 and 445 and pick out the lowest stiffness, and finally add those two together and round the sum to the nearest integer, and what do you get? 209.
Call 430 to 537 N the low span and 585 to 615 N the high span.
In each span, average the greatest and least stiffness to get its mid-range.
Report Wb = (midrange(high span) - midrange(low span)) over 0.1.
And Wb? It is -208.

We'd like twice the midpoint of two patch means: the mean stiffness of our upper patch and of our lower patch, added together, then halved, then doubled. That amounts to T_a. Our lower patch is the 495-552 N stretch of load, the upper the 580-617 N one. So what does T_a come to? 220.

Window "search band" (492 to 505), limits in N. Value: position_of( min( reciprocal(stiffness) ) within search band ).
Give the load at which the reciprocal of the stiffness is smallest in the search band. 493.5 N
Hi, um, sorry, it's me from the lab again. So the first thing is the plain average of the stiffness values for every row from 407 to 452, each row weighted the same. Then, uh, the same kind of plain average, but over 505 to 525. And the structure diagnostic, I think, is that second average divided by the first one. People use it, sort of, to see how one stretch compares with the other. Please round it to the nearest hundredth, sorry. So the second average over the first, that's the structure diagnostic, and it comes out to 1.01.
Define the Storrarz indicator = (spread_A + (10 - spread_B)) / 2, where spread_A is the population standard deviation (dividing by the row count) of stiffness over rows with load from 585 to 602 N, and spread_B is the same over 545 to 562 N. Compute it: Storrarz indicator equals 4.1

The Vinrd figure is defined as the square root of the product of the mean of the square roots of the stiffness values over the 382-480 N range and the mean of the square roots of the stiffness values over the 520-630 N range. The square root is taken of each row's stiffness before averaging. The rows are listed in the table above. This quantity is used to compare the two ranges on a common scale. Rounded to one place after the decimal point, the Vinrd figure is 10.7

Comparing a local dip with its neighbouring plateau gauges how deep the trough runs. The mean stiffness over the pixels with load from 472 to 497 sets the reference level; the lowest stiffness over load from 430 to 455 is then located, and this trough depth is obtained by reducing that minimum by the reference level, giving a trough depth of -28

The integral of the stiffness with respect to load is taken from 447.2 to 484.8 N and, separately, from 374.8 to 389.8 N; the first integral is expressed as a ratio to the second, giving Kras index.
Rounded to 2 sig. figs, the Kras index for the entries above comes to 2.1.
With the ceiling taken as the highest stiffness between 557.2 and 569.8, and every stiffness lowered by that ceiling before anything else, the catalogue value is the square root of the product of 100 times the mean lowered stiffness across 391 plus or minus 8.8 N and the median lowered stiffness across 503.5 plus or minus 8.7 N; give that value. 85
